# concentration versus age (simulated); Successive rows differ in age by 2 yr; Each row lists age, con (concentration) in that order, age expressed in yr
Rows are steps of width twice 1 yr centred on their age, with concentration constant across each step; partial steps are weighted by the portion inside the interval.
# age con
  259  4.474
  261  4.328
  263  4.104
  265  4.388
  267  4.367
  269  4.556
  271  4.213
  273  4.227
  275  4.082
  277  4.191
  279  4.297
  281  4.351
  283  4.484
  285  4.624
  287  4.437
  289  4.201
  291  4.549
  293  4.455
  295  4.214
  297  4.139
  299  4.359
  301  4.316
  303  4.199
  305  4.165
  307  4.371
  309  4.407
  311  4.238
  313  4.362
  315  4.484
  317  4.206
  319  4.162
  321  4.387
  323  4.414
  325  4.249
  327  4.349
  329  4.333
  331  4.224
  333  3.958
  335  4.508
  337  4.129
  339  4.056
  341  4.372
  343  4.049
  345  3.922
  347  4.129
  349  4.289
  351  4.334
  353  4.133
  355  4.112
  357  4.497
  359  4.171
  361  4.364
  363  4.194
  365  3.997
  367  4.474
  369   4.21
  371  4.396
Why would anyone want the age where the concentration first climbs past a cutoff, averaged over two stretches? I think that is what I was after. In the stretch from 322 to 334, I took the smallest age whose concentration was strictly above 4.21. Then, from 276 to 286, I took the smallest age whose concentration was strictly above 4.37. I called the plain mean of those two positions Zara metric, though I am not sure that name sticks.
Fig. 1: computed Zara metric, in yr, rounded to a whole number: 303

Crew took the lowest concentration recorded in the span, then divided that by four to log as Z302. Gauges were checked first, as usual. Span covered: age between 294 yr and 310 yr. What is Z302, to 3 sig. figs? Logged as 1.03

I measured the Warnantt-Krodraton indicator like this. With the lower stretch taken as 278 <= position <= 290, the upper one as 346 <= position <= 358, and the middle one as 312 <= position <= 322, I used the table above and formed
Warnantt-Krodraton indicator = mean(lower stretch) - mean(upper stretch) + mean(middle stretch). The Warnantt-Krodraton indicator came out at 4.47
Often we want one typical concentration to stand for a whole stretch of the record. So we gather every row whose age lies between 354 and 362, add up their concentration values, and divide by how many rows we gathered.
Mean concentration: 4.29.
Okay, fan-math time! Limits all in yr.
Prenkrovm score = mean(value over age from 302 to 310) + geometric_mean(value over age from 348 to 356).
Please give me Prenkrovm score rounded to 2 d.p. 8.50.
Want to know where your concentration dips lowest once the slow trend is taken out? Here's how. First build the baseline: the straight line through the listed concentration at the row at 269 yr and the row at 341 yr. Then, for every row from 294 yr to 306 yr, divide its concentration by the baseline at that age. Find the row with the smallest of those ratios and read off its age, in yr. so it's 297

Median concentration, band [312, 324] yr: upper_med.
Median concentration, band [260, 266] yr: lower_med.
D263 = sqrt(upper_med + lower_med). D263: 2.95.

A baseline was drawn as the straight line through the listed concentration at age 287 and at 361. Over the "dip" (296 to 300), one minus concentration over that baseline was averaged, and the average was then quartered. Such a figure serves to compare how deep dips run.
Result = 0.010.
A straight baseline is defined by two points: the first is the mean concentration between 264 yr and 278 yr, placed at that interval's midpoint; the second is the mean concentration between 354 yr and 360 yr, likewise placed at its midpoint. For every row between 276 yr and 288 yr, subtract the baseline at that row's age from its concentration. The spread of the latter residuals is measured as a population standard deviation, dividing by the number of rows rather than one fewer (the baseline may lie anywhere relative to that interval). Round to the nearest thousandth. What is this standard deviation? 0.140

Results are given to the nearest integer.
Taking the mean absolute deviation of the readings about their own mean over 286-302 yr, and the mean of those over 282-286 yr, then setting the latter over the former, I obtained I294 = 39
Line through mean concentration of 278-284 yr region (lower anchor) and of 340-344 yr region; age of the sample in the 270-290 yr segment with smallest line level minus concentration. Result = 285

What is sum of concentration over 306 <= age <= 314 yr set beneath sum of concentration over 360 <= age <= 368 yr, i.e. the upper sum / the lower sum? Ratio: 0.98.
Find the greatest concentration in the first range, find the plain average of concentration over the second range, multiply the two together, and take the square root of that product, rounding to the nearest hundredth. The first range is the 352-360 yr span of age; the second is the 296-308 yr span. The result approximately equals 4.38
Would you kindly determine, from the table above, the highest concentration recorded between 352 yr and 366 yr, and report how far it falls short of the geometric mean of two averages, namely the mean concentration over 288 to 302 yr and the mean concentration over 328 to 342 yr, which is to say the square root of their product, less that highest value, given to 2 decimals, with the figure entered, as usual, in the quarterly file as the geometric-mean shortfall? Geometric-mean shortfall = -0.22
